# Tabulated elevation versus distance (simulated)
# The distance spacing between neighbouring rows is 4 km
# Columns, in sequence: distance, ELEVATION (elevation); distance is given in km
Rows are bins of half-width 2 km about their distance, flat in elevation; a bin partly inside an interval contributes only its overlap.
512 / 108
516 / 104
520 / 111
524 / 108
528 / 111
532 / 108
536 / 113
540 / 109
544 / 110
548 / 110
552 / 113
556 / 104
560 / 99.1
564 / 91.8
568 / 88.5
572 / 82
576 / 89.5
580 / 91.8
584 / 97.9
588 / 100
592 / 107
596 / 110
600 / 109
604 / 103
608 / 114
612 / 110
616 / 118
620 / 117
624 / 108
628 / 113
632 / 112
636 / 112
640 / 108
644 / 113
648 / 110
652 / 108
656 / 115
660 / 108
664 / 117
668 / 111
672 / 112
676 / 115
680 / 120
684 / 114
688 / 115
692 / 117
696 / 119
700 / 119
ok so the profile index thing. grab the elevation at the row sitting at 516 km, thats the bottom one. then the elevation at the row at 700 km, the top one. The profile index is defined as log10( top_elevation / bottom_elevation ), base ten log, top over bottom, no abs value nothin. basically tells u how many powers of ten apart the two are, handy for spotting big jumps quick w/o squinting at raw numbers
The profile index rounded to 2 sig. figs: 0.059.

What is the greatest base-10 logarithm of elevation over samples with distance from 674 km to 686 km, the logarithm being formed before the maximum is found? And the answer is 2.08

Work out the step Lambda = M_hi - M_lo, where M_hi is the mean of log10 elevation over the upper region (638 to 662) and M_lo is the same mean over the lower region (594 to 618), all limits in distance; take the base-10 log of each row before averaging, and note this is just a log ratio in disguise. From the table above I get 0.00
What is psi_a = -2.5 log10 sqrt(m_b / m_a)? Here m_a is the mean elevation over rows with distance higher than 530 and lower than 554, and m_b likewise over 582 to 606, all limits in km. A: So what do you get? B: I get 0.030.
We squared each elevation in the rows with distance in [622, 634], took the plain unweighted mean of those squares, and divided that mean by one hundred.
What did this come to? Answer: 123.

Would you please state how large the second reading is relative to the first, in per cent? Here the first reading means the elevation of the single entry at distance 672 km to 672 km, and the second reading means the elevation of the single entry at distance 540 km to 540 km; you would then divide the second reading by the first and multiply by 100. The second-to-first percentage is 97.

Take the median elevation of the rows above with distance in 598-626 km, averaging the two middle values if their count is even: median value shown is 110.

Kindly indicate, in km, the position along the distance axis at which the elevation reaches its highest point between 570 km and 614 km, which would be 608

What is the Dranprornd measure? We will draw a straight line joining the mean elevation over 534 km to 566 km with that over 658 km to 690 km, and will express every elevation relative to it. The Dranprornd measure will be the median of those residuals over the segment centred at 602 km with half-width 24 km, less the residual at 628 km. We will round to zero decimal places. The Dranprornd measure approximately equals -3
